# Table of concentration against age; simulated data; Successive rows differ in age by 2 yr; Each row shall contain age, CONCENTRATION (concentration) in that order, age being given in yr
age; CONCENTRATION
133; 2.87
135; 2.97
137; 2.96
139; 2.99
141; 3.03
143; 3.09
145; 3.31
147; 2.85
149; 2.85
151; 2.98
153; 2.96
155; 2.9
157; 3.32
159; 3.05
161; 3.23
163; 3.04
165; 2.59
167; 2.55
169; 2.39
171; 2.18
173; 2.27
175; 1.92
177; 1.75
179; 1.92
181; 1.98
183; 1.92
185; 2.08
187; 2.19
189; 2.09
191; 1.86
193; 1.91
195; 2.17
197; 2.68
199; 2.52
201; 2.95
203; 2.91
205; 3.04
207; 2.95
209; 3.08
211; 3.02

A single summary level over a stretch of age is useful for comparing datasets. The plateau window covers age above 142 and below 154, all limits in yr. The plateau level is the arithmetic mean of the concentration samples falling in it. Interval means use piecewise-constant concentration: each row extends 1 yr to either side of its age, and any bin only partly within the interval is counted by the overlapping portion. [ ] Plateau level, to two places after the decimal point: 3.01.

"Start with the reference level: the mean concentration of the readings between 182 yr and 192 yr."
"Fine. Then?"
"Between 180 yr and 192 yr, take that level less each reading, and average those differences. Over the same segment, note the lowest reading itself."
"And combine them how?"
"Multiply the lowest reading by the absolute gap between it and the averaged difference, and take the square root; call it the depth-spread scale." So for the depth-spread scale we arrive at 1.9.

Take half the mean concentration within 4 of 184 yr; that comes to 1.02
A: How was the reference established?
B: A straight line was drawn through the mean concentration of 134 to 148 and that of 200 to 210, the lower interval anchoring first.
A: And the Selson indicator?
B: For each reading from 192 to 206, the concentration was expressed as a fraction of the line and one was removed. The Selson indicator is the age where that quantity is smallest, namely 193 yr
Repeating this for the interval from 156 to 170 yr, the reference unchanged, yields 169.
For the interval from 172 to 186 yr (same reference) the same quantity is 177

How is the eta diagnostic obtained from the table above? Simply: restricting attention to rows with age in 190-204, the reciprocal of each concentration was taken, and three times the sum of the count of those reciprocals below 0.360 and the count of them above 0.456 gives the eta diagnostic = 15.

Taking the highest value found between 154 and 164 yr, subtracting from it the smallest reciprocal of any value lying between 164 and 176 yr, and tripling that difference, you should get 8.8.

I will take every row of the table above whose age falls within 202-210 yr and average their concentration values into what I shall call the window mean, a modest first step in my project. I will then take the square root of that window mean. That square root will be 1.73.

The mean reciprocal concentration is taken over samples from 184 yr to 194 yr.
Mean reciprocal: 0.50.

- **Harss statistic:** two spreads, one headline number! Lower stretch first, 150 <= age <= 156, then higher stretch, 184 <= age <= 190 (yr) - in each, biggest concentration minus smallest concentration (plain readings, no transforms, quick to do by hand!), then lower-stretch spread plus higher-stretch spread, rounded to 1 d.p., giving 0.2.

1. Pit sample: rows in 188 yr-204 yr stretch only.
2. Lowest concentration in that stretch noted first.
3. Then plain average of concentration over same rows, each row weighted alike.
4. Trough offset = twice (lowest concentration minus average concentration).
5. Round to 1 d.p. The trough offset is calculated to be -1.1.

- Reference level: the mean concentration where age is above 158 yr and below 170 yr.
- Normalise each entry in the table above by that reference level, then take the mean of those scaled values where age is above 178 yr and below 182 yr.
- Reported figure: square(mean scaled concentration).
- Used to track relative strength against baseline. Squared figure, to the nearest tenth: 0.5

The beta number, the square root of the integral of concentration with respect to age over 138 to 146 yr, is 5.0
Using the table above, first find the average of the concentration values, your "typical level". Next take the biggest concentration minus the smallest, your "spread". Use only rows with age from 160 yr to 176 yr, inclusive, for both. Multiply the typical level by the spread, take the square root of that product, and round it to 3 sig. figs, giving 1.82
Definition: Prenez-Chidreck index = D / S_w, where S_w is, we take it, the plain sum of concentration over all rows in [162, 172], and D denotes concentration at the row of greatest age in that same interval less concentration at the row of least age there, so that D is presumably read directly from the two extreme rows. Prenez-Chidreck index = -0.07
